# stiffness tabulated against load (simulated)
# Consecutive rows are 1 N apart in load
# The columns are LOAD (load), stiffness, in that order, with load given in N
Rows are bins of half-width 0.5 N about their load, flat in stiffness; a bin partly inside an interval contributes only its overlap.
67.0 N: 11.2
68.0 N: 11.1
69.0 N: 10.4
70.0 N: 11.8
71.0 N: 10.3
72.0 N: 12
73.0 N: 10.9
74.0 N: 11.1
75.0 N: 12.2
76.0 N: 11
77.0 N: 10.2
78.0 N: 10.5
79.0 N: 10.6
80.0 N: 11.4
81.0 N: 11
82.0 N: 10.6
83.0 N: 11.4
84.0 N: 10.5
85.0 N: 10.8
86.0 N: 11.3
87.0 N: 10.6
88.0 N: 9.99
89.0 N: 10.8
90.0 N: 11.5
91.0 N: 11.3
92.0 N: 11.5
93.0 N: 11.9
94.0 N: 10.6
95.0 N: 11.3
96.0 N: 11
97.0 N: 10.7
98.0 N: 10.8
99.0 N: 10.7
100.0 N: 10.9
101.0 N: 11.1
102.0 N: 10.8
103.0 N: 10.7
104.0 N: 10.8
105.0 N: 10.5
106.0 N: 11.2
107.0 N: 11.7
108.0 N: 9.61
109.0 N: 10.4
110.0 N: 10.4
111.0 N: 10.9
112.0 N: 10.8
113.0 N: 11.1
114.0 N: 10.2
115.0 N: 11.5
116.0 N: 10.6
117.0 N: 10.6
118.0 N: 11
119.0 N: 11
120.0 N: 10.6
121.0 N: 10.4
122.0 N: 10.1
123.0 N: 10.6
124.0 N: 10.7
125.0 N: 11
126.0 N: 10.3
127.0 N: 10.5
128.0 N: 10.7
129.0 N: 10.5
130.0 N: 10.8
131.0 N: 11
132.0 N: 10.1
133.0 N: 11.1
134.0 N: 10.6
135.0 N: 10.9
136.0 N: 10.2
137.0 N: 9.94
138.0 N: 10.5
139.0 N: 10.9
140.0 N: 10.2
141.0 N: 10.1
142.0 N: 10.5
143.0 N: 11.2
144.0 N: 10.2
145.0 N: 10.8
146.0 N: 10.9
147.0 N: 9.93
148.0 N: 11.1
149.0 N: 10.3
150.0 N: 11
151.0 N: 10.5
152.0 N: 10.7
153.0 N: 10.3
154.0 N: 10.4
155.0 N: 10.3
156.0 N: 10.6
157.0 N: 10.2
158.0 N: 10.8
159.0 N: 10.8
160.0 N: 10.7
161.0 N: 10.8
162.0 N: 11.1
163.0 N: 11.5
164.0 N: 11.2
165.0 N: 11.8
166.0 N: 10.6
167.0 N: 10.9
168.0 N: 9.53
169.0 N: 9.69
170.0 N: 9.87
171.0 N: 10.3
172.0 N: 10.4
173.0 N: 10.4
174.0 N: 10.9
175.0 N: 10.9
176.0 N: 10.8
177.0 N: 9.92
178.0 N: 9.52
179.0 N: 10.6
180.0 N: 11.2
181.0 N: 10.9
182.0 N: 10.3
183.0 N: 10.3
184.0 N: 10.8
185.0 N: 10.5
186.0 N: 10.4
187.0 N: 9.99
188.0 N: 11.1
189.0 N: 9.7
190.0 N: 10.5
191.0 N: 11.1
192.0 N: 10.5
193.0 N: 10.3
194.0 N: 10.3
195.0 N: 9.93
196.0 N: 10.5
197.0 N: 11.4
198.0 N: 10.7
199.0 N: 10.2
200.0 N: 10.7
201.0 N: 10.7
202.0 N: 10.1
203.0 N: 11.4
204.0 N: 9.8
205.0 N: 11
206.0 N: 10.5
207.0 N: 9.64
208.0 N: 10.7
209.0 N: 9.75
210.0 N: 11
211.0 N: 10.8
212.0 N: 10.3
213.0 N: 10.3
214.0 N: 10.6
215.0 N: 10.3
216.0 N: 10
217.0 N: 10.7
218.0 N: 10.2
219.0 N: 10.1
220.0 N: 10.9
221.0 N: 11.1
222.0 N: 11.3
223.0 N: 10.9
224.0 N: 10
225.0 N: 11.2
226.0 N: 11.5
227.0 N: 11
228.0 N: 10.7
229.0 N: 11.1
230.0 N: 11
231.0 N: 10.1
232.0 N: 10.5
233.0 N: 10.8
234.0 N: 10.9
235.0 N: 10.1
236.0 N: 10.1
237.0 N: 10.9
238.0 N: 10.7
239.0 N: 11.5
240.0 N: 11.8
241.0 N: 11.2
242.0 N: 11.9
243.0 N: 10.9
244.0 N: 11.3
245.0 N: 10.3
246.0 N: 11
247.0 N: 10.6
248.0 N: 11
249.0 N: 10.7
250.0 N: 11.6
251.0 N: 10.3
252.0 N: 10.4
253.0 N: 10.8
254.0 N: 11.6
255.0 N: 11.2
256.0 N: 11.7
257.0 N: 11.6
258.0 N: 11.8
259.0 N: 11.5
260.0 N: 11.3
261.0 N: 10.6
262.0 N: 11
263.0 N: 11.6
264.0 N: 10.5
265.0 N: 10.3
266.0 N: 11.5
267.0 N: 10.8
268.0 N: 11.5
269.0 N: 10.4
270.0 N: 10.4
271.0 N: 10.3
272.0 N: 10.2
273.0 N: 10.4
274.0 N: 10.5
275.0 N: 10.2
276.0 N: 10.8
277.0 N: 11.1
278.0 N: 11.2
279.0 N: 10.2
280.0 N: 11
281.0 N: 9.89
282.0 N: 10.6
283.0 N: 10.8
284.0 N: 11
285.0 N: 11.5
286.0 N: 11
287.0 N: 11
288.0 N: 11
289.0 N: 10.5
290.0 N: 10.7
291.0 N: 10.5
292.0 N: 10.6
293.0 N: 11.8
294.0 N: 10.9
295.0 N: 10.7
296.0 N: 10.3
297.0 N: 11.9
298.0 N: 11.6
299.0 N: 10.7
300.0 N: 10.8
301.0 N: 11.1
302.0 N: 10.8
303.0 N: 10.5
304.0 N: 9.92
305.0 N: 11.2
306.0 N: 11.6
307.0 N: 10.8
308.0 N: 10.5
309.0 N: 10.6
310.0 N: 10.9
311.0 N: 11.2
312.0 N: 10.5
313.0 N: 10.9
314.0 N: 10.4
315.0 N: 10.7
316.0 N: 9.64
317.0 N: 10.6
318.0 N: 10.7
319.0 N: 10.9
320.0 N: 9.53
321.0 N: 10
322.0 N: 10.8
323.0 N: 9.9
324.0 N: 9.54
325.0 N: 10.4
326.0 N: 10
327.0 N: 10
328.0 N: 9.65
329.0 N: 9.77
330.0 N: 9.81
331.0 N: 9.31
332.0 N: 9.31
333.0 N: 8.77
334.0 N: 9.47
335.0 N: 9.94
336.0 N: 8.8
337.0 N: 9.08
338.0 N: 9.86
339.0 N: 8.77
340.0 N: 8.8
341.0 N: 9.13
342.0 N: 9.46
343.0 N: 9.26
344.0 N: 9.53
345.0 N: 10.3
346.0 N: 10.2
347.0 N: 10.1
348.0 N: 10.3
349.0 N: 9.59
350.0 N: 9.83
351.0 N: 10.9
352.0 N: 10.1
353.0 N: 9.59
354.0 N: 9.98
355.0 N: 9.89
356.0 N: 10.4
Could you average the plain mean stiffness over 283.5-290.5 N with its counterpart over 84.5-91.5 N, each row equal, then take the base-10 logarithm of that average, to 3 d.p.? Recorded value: 1.039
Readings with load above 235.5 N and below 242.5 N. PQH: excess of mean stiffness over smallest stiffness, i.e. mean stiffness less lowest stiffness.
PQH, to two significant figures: 1.1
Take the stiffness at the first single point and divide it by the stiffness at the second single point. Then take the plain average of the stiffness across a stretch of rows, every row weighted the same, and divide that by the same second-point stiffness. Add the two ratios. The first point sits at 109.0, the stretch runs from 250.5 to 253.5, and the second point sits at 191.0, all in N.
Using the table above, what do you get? 1.88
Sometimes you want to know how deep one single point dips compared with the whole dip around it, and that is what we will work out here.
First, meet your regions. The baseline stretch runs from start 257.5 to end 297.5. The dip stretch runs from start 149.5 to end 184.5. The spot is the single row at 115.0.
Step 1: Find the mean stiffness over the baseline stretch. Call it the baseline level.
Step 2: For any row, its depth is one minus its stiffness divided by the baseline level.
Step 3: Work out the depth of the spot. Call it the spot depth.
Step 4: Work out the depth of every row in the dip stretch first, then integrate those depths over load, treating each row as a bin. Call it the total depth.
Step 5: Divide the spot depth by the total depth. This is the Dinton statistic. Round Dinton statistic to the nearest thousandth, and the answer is -0.073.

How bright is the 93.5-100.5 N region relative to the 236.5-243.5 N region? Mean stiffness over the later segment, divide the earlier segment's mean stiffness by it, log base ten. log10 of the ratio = -0.016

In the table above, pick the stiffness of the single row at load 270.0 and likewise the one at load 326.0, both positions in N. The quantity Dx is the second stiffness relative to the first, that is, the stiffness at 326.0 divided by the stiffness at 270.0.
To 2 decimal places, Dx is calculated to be 0.96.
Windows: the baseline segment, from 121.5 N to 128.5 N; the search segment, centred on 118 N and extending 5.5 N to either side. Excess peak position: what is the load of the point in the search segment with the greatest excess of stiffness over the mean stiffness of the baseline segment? 115.0 N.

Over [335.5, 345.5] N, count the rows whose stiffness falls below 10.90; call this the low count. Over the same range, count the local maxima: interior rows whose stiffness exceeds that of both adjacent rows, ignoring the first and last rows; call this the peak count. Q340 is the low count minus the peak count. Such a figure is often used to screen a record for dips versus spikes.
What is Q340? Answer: 8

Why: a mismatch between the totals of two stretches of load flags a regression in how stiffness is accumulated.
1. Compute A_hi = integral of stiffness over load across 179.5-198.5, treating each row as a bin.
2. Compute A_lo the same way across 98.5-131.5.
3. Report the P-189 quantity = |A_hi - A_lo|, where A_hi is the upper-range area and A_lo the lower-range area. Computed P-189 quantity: 153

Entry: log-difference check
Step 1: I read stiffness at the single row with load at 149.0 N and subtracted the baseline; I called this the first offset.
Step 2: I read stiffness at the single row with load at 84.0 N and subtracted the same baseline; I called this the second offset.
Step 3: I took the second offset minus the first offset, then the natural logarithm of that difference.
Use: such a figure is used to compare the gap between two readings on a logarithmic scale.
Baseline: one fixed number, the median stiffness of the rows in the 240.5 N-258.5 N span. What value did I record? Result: -1.61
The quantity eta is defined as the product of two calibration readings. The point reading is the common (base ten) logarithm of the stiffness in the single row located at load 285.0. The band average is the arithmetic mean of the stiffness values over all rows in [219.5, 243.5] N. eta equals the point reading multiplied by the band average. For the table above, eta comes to 11.6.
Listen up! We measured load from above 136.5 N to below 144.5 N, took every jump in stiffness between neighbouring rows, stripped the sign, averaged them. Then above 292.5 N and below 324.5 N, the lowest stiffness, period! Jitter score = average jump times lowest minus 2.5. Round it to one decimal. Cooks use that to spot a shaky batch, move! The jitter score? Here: 2.8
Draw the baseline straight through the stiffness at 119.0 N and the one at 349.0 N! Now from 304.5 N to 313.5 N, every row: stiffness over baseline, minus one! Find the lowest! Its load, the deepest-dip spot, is 308.0 N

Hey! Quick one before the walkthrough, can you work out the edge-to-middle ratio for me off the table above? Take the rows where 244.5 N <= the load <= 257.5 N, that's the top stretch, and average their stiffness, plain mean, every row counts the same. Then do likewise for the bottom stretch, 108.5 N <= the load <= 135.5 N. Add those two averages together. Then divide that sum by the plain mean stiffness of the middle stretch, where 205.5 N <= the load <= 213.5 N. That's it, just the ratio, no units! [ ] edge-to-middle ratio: 2.09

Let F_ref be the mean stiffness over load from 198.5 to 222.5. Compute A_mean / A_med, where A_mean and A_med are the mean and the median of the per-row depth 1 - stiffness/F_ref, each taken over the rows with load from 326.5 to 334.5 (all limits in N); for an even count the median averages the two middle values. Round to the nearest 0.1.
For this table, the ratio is 1.1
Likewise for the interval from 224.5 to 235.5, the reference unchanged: 0.8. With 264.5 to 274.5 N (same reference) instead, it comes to -1.2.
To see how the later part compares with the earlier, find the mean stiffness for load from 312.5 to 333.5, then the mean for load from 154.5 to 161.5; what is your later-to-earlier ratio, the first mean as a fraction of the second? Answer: 0.946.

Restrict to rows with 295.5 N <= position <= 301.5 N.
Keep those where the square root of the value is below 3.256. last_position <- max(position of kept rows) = 296.0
